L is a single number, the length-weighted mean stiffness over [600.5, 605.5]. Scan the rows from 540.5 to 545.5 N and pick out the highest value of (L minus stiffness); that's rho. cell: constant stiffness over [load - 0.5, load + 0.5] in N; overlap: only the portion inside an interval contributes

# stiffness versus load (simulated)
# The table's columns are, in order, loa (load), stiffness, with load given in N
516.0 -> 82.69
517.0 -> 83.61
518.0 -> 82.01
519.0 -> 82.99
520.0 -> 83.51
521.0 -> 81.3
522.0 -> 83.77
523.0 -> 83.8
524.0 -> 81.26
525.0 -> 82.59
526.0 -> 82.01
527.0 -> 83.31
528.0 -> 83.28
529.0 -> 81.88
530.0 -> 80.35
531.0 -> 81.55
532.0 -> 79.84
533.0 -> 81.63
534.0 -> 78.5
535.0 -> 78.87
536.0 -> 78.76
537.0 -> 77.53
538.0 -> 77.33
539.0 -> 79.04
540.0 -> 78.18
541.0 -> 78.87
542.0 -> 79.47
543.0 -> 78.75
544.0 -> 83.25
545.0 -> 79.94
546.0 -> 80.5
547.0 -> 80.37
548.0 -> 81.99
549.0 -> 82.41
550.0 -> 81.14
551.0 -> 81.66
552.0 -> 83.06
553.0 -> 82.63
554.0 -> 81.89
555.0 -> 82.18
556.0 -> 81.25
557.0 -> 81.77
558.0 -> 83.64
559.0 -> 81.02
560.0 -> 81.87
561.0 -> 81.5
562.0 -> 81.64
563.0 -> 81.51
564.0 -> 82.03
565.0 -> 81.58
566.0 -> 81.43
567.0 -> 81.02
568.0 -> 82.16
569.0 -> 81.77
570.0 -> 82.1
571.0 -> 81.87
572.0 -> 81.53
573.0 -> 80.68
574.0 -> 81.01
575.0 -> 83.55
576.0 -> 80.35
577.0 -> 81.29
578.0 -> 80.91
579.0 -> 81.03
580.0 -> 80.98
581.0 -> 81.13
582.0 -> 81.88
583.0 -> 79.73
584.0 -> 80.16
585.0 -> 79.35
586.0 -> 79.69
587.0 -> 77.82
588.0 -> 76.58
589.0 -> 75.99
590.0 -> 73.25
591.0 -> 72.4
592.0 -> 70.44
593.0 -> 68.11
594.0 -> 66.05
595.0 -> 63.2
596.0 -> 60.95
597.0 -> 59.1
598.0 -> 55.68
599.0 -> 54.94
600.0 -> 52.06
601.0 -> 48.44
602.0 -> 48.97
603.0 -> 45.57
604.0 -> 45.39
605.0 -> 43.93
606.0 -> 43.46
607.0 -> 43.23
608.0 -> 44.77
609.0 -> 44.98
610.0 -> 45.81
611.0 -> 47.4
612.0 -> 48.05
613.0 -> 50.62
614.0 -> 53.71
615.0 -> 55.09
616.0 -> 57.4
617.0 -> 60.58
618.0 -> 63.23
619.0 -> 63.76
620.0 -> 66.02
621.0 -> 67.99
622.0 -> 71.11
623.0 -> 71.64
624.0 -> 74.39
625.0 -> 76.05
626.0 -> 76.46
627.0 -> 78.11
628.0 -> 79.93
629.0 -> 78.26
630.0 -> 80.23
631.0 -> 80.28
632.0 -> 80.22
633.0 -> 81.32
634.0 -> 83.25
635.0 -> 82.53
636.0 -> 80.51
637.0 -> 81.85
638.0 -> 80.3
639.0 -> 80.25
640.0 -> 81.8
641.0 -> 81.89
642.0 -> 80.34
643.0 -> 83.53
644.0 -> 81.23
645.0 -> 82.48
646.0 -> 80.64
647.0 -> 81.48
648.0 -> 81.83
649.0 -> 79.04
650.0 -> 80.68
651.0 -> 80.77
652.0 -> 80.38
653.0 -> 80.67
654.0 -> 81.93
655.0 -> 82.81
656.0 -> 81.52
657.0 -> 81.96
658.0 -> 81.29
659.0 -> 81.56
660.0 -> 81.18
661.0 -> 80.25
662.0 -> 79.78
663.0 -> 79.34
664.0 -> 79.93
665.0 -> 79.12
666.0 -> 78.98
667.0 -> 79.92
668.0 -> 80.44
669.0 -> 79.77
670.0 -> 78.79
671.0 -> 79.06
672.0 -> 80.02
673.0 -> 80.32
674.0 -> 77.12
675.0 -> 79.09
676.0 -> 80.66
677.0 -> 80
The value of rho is -32.3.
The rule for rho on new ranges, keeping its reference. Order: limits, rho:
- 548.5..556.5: -34.7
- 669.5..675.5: -30.7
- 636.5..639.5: -33.8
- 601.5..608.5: 3.2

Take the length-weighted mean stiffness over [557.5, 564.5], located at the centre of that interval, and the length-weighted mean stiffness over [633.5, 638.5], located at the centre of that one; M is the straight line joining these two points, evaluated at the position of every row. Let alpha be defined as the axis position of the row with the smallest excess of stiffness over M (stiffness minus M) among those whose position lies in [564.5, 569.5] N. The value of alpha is 567.0 N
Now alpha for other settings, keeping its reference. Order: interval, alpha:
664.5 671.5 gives 670.0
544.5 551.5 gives 545.0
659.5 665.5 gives 665.0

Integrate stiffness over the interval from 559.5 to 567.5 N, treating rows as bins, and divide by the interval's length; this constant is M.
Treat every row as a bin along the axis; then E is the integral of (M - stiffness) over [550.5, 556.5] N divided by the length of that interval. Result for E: -0.5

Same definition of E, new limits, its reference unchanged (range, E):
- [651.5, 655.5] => 0.1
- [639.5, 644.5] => -0.2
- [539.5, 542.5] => 2.7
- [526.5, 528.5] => -1.7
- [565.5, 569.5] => 0.0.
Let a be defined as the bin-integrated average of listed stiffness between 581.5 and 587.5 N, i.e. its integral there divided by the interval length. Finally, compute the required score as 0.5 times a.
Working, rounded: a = 80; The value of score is 39.9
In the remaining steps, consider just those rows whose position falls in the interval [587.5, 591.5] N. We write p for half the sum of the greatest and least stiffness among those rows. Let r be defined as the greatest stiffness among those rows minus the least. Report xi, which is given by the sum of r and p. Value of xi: 79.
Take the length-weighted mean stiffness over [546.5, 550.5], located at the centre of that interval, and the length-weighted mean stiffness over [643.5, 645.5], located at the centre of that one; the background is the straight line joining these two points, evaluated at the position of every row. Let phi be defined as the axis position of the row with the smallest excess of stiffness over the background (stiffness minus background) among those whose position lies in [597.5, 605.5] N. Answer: 605.0 N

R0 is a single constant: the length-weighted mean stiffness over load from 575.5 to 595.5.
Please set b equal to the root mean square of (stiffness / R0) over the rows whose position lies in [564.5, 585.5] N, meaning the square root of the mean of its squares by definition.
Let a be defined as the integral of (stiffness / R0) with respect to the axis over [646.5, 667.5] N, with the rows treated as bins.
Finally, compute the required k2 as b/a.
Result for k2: 0.048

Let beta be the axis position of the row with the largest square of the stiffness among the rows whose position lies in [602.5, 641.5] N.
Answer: 634.0 N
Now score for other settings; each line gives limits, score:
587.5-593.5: 36.4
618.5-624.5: 34.6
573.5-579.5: 40.7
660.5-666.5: 39.8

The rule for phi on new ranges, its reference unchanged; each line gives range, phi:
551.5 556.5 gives 556.0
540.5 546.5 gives 543.0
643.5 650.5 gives 649.0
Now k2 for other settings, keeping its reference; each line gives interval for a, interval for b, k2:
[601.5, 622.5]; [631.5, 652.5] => 0.073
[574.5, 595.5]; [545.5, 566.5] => 0.051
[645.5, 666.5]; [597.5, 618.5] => 0.030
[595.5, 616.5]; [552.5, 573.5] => 0.078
